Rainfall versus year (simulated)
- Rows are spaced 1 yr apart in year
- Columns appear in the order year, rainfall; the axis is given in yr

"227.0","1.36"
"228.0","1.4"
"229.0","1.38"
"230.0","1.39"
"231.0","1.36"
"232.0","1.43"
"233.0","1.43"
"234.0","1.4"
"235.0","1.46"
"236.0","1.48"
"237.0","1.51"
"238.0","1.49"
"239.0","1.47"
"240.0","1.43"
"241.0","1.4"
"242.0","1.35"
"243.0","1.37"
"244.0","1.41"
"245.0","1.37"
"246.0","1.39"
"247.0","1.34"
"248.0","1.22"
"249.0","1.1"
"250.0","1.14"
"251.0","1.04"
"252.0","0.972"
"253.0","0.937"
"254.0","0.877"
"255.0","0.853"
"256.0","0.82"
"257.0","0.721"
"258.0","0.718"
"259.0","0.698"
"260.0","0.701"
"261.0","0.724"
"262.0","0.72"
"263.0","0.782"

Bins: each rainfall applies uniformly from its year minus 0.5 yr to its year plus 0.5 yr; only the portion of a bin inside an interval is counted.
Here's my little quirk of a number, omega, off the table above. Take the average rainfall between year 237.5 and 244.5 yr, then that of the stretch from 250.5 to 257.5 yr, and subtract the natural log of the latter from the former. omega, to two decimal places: 1.54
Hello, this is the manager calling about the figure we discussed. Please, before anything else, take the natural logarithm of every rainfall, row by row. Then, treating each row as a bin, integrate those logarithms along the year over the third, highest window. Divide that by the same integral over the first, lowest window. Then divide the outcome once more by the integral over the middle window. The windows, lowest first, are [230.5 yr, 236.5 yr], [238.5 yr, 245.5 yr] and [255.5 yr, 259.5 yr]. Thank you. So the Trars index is -0.2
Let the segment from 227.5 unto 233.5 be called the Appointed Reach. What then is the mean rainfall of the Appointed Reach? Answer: 1.40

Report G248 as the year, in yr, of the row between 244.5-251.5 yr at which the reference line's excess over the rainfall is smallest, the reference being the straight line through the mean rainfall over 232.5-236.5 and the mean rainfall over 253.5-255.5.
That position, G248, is 246.0 yr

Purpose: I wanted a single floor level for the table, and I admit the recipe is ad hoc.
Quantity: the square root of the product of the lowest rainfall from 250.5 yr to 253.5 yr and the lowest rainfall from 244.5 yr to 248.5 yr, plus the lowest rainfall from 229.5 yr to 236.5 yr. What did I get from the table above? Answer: 2.43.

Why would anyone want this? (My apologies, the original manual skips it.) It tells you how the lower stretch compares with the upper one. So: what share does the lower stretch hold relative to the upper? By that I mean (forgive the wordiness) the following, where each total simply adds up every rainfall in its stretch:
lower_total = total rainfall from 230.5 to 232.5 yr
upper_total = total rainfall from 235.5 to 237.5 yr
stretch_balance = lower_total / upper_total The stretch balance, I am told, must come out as 0.93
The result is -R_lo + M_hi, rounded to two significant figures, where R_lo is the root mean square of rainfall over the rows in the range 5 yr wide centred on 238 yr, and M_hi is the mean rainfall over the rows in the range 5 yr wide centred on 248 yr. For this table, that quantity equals -0.24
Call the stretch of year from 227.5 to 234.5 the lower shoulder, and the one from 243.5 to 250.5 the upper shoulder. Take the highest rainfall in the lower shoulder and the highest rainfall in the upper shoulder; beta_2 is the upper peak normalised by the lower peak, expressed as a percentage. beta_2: 99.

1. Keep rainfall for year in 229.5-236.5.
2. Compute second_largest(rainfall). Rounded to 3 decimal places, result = 1.460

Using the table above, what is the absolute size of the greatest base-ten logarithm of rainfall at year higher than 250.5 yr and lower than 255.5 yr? 0.017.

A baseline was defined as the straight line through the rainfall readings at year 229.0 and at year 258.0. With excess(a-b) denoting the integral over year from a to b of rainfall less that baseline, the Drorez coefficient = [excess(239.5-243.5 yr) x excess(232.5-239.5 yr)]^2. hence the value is 3.96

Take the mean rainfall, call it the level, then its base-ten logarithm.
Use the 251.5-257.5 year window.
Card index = -0.06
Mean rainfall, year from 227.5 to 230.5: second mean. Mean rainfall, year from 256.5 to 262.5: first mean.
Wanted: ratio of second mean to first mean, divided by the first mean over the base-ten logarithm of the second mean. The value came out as 0.39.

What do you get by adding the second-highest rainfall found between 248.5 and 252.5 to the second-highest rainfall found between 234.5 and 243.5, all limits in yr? 2.59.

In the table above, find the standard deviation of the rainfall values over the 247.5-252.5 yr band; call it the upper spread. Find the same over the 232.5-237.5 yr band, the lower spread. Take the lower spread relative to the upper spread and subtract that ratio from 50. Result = 49.5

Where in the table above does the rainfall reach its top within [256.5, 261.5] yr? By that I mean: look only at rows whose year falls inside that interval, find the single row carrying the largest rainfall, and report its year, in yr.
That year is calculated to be 261.0 yr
